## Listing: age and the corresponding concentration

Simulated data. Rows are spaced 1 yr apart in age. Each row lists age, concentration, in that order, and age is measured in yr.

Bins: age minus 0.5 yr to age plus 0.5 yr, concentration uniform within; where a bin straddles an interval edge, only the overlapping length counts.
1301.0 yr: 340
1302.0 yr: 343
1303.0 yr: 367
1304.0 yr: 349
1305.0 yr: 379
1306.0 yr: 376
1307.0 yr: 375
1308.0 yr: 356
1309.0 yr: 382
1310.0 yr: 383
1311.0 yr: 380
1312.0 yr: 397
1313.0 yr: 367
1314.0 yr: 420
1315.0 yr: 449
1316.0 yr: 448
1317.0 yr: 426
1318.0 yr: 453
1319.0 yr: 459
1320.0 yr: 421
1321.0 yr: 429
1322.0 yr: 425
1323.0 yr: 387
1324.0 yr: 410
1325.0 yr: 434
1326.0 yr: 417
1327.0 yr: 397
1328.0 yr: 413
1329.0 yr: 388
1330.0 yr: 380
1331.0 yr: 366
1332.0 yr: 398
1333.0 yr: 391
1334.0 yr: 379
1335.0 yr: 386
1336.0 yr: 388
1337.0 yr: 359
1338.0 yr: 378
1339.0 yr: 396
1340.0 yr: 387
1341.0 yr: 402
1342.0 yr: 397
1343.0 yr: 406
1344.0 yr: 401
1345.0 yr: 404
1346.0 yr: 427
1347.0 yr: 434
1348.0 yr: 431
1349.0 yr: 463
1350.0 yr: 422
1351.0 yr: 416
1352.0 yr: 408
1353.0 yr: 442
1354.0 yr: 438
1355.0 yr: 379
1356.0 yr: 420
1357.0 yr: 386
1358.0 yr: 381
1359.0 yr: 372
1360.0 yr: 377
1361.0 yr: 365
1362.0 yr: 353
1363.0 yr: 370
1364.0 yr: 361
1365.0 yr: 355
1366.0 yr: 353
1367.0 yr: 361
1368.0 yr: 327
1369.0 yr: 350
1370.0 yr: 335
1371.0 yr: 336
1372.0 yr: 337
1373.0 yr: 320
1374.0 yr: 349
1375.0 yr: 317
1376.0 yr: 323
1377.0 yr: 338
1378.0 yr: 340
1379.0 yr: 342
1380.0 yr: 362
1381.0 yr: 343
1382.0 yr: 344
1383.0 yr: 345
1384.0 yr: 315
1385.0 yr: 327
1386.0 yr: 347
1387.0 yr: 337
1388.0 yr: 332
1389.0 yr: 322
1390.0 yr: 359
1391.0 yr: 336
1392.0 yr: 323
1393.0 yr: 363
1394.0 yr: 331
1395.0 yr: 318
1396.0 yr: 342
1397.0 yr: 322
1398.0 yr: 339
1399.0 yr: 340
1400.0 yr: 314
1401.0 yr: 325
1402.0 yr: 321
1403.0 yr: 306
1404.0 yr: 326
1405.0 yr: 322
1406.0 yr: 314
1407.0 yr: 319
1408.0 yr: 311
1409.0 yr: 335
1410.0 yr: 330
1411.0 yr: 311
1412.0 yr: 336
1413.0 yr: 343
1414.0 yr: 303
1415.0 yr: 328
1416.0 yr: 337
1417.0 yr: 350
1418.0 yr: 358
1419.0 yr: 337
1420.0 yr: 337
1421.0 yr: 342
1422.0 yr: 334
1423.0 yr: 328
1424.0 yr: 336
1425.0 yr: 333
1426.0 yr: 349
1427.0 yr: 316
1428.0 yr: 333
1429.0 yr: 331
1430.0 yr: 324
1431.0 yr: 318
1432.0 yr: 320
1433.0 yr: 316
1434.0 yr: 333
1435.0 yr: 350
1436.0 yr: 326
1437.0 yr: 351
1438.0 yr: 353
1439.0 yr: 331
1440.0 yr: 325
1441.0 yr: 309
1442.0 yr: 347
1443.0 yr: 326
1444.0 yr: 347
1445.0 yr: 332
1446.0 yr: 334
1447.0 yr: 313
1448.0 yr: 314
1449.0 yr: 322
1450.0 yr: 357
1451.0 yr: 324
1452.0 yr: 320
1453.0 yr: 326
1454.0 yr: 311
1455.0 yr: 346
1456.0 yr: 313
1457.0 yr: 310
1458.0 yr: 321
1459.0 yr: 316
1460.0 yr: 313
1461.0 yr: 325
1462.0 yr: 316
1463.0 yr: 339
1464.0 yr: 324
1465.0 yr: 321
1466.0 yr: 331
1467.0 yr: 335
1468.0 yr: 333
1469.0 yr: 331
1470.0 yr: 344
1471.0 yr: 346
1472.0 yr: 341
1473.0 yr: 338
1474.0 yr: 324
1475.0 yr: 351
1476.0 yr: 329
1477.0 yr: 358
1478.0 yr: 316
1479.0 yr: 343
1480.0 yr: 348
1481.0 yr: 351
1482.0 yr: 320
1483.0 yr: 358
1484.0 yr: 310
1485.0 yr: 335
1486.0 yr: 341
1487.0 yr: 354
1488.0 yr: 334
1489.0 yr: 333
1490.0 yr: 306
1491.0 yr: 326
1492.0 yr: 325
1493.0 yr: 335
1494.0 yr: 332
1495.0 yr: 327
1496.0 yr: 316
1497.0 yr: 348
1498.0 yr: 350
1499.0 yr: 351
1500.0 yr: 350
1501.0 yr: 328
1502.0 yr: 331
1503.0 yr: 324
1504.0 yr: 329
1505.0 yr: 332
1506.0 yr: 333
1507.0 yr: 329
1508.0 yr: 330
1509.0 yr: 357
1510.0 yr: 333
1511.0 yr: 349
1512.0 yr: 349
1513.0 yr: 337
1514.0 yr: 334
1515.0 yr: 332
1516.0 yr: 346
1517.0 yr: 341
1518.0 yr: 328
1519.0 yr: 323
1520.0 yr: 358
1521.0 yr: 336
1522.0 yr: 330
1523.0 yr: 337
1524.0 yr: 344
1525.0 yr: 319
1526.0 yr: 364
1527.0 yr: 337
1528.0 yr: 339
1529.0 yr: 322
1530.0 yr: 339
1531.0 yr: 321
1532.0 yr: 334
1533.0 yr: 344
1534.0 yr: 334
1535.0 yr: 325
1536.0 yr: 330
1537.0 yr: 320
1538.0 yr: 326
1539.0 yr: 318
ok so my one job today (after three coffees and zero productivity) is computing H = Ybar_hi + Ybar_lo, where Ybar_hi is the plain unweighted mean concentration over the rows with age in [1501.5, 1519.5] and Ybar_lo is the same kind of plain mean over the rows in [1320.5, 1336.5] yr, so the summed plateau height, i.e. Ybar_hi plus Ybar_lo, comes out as 735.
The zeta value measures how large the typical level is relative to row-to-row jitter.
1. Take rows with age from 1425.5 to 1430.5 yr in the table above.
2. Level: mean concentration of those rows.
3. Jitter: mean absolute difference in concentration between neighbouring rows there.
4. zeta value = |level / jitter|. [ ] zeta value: 22.4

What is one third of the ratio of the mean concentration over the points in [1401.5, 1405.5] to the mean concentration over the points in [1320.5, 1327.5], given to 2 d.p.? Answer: 0.26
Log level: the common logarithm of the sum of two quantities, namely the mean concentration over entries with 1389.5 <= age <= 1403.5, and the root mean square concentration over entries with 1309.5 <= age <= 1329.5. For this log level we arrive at 2.87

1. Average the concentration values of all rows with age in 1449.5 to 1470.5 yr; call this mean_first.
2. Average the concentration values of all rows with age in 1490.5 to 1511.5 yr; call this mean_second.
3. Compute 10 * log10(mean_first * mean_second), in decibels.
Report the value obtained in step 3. 50.4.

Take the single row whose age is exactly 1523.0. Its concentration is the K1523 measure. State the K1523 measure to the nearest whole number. 337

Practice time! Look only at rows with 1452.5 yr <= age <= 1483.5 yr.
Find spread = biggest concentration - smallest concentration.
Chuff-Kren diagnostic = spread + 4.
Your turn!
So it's 52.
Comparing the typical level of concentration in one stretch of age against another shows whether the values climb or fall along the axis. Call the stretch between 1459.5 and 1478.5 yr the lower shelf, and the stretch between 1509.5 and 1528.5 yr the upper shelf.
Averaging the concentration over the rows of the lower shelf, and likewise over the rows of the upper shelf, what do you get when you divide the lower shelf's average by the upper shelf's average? 0.98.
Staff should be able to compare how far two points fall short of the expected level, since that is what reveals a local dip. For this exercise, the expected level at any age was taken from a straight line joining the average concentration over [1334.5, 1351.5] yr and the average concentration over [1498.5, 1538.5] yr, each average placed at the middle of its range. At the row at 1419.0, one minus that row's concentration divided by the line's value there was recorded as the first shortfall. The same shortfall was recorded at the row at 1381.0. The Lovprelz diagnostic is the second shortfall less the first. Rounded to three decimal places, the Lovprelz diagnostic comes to 0.020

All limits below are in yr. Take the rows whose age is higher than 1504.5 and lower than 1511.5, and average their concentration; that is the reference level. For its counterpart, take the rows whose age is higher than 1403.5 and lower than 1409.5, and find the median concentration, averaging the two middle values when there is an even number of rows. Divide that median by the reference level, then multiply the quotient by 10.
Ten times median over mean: 9.5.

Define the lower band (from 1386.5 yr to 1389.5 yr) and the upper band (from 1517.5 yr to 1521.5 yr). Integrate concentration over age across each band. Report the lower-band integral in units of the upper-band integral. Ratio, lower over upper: 0.74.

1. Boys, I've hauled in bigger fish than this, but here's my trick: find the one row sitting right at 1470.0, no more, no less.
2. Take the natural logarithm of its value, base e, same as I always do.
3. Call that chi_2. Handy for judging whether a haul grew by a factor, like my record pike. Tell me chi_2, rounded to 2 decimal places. 5.84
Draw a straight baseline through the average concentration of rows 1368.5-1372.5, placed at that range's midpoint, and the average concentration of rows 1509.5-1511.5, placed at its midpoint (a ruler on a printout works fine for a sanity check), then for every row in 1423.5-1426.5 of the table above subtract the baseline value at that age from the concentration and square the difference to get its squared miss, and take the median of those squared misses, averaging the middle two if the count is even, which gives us 50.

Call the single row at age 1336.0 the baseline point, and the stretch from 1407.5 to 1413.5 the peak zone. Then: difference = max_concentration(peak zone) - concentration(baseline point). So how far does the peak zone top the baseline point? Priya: -45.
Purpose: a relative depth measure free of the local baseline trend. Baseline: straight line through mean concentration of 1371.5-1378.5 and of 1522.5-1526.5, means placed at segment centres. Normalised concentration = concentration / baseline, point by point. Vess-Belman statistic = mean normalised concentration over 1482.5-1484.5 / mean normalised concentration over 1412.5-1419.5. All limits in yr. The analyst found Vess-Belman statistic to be 0.98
